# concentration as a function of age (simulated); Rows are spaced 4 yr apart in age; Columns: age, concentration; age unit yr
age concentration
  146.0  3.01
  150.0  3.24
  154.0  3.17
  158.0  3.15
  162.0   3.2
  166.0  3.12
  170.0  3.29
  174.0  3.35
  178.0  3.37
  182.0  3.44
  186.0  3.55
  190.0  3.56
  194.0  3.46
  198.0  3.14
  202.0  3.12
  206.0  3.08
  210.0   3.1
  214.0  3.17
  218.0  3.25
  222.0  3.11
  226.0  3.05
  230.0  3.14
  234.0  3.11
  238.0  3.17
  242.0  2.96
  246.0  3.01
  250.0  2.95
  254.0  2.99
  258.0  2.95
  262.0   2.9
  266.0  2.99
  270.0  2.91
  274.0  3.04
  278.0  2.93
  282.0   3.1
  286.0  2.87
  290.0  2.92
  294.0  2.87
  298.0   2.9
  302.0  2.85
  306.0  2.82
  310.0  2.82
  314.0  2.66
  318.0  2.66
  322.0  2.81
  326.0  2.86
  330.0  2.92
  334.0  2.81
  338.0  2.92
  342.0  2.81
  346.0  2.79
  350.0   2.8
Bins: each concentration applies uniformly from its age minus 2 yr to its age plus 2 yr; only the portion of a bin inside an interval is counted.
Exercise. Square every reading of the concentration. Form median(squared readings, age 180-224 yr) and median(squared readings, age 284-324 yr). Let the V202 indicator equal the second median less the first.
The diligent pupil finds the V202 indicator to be -2.0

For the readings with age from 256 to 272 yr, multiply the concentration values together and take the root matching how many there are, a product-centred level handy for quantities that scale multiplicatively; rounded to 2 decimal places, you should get 2.94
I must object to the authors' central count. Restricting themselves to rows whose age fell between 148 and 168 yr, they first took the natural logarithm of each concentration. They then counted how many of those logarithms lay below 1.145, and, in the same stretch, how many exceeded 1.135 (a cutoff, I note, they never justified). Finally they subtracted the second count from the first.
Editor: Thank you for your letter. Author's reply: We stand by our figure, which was -4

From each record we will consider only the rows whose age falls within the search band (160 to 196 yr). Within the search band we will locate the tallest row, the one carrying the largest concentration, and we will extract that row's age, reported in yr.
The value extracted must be 190.0 yr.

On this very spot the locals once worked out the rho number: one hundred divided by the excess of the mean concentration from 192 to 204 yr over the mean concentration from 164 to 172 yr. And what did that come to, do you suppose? 2857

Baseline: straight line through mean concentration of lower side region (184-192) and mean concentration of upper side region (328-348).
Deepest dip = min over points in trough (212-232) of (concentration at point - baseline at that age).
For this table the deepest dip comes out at -0.33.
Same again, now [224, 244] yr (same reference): -0.34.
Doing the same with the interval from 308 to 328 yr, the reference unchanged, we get -0.30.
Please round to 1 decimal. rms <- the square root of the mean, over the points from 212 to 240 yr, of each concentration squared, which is 3.1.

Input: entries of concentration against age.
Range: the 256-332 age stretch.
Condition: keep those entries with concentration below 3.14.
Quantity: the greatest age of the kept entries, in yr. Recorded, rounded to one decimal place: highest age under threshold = 330.0 yr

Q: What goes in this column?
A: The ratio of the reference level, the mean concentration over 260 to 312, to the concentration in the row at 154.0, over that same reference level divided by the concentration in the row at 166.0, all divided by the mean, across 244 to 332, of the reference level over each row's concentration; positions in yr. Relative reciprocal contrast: 0.98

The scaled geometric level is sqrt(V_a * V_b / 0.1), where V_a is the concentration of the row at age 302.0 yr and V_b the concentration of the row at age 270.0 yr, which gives 9.1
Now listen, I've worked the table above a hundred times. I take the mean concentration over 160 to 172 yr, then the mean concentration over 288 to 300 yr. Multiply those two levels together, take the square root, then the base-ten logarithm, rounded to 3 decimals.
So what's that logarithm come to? 0.484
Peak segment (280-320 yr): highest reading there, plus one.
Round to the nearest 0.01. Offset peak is 4.10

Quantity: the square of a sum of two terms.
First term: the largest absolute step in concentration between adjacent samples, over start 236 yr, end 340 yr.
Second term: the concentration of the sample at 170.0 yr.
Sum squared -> 12.4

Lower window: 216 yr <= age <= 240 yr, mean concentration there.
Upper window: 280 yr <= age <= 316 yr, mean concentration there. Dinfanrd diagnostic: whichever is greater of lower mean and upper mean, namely 3.14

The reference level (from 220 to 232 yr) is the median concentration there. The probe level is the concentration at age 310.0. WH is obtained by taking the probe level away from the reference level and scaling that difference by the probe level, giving 0.103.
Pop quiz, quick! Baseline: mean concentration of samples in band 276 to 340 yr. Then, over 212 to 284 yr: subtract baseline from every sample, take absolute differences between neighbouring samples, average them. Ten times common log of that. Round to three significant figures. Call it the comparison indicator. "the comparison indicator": -10.6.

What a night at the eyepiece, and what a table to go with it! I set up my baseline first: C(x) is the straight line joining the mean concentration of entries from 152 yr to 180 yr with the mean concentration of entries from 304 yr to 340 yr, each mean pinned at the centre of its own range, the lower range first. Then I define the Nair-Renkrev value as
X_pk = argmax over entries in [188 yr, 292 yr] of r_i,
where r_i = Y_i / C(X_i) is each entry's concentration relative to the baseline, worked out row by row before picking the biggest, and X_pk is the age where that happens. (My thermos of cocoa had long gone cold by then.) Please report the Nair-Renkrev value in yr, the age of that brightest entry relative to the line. 190.0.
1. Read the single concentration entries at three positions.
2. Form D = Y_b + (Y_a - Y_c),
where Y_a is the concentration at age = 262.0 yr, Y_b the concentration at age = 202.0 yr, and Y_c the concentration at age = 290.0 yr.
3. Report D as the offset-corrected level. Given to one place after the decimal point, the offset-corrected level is 3.1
